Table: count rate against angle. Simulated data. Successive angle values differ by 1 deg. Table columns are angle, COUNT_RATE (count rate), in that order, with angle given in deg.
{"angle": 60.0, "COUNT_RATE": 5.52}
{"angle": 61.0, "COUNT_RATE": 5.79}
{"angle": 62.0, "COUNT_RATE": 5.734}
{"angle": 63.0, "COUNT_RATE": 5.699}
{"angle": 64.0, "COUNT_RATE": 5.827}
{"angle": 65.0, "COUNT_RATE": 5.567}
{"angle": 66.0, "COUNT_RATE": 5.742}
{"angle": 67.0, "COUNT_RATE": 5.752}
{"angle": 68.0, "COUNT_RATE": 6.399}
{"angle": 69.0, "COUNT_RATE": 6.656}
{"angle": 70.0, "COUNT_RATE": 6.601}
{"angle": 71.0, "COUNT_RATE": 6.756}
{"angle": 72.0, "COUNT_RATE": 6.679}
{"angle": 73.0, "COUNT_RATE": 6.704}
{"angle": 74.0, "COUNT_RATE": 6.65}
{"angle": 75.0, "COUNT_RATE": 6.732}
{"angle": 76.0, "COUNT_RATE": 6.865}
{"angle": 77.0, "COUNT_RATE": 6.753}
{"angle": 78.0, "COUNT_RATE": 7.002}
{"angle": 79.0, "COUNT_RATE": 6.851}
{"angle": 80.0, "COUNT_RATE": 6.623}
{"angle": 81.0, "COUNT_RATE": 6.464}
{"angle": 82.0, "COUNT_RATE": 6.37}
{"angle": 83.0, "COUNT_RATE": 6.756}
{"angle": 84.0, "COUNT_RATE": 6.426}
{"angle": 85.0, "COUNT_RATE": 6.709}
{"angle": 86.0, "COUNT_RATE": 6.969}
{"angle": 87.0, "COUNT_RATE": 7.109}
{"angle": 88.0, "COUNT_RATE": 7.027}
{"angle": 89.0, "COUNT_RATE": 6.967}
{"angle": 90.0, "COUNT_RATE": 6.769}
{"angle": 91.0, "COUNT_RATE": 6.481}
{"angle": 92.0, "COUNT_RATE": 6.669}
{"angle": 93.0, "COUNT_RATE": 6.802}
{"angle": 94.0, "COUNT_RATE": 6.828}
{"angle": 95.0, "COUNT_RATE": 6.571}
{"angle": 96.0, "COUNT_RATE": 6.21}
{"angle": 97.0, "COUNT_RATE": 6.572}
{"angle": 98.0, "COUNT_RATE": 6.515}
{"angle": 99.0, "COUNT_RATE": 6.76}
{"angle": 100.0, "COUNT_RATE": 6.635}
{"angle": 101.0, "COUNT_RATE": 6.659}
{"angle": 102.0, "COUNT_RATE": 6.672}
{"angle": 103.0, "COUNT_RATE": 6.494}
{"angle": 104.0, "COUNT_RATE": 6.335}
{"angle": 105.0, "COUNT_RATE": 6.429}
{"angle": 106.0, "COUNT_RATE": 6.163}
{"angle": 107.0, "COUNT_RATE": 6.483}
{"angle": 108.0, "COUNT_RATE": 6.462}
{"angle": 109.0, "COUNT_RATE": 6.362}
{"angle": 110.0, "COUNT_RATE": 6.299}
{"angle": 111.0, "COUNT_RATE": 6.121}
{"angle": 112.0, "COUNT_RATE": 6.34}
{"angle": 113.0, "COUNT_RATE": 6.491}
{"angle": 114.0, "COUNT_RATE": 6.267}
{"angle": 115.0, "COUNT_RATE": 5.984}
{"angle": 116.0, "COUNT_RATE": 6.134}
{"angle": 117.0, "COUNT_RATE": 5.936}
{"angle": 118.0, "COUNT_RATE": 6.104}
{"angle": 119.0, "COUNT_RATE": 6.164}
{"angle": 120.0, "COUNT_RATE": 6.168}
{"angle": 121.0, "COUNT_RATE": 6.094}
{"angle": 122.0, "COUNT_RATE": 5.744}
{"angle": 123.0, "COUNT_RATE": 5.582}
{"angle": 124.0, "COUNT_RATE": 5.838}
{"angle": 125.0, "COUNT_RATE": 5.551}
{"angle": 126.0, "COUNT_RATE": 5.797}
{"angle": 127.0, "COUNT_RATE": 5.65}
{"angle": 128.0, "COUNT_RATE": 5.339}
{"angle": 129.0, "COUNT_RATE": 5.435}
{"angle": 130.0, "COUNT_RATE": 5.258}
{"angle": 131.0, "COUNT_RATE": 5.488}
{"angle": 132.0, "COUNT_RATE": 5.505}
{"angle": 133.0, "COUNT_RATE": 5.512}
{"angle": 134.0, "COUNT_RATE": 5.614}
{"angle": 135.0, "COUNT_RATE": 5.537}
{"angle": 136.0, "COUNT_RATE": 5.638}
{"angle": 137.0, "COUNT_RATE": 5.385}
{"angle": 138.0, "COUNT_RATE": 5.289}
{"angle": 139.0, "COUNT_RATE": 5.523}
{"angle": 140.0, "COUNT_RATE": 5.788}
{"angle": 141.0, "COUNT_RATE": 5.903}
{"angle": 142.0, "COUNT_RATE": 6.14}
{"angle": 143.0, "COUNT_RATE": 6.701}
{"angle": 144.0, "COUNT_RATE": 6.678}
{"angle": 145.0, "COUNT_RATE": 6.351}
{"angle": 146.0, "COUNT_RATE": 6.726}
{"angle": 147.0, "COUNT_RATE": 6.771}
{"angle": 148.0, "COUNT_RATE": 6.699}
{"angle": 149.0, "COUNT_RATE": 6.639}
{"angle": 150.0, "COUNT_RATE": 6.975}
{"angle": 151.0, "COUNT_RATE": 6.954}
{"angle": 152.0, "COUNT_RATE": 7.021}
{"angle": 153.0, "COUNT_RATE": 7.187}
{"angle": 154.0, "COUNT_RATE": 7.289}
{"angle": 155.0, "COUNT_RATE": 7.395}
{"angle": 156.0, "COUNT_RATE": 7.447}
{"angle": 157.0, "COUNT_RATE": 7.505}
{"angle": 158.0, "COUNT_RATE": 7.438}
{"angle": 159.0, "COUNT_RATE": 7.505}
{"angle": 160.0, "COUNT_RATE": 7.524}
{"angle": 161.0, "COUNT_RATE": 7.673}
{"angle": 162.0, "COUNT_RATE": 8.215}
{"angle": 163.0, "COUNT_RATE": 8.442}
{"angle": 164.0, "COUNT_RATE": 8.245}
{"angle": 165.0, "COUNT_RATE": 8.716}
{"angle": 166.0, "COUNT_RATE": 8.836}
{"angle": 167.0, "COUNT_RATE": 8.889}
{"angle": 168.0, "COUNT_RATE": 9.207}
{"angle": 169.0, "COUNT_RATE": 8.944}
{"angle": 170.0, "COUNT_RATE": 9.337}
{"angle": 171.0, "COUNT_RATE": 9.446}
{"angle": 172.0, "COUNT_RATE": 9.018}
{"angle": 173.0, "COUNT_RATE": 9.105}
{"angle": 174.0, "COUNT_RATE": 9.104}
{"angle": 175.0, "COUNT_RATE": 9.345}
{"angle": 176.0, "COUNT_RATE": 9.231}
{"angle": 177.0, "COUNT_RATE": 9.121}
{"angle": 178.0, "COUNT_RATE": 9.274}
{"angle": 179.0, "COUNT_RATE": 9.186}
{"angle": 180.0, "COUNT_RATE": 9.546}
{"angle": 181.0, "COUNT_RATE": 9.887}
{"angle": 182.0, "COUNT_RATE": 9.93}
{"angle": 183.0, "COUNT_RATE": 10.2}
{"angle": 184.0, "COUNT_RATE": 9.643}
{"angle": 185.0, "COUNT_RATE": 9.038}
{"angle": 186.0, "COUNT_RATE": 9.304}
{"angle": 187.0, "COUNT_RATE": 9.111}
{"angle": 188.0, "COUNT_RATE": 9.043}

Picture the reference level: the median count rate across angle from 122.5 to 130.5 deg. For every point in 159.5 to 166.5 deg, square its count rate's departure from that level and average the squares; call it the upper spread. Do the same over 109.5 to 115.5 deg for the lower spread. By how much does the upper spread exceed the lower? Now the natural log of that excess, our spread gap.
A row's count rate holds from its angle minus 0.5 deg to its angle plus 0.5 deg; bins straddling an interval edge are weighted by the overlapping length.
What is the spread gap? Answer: 1.9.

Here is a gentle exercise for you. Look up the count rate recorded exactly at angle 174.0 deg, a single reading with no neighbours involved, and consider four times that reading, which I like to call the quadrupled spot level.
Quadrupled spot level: 36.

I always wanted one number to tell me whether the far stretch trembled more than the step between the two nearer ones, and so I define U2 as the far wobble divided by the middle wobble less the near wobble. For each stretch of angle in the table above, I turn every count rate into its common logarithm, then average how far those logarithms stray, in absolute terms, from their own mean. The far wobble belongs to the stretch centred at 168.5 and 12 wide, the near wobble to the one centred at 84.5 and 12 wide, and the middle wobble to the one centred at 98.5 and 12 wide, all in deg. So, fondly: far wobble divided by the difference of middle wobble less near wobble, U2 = -3.7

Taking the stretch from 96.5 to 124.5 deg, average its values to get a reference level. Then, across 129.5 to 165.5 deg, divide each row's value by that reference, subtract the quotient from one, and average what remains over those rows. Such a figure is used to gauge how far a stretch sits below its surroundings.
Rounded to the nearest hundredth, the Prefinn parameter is -0.06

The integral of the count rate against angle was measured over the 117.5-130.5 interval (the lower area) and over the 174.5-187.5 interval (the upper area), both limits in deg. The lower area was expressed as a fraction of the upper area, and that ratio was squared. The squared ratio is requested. 0.37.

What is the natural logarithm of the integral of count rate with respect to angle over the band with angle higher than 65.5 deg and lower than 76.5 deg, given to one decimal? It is 4.3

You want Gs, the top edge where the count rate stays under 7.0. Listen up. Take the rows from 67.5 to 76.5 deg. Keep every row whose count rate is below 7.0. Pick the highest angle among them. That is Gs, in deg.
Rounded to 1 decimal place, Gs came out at 76.0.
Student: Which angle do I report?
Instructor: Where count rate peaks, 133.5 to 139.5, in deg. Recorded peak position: 136.0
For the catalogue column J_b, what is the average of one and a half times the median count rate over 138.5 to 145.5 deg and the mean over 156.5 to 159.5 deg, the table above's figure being 8.3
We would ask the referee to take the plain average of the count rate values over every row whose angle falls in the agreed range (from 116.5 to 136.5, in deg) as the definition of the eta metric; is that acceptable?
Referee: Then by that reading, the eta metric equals 5.7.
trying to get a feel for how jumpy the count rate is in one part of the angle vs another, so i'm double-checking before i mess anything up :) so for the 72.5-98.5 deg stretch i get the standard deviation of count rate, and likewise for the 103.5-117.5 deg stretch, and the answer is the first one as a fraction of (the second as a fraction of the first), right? 0.27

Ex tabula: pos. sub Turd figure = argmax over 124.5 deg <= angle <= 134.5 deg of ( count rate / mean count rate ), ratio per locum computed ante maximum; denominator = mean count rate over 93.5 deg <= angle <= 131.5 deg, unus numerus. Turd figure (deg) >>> 126.0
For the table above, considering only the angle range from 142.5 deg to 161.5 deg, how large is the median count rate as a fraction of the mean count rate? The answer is 0.99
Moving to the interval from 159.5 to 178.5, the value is 1.02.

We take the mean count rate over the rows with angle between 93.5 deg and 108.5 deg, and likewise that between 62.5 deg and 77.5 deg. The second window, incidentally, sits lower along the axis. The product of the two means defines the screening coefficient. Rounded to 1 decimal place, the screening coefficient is 41.5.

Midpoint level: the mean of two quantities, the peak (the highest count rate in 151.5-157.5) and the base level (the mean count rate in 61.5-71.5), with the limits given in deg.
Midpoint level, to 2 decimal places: 6.79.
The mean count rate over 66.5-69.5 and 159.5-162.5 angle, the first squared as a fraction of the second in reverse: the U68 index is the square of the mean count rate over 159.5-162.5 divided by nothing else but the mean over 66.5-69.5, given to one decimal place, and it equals 9.7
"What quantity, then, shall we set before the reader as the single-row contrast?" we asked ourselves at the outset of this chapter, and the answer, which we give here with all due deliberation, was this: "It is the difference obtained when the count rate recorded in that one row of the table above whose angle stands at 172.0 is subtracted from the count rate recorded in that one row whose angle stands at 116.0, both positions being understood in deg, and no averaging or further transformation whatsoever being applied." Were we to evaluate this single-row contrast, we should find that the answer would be -2.9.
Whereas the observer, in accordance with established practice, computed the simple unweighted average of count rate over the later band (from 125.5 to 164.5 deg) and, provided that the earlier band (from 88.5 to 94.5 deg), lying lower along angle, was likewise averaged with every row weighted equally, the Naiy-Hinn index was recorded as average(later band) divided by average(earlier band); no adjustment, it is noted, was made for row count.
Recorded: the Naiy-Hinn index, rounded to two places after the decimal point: 0.97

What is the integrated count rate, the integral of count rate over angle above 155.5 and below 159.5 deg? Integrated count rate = 30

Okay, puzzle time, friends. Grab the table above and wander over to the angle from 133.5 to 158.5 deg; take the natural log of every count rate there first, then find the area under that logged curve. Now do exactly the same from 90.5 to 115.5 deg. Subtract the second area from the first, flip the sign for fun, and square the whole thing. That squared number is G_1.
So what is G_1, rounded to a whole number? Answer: 0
